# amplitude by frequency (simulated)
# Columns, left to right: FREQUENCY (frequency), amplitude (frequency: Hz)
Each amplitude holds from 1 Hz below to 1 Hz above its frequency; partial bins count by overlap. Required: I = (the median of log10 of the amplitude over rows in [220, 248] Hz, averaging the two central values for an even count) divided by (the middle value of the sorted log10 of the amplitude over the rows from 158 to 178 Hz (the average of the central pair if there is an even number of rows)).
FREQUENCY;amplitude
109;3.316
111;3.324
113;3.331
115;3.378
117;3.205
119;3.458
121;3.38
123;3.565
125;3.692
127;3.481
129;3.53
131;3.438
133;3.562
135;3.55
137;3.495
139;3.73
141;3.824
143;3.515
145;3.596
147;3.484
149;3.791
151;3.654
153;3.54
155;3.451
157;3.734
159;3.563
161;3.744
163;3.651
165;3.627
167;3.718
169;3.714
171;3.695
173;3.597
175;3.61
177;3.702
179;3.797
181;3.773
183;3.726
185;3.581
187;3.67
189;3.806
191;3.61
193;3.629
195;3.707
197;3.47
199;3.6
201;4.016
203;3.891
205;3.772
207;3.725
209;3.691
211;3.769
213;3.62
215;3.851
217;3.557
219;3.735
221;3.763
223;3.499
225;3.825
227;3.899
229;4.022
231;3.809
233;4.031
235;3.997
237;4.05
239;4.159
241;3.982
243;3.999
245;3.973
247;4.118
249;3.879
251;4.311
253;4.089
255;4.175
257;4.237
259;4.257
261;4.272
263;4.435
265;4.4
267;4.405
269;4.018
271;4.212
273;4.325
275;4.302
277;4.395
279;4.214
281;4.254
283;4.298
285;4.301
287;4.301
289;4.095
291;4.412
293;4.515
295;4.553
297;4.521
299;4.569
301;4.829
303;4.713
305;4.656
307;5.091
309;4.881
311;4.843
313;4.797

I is 1.06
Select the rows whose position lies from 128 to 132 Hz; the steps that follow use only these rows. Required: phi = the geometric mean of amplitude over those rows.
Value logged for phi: 3.48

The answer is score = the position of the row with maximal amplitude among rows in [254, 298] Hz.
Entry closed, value 295 Hz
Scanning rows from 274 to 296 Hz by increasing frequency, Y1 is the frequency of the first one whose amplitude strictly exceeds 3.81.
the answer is 275 Hz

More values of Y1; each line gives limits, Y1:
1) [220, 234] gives 225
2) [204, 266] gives 215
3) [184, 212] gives 201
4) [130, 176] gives 141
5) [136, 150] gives 141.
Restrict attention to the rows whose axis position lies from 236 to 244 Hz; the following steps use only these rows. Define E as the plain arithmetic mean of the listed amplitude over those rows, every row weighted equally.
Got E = 4.0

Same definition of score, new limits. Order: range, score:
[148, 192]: 189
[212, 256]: 251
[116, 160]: 141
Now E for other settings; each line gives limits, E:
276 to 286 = 4.3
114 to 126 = 3.4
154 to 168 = 3.6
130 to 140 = 3.6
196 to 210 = 3.7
